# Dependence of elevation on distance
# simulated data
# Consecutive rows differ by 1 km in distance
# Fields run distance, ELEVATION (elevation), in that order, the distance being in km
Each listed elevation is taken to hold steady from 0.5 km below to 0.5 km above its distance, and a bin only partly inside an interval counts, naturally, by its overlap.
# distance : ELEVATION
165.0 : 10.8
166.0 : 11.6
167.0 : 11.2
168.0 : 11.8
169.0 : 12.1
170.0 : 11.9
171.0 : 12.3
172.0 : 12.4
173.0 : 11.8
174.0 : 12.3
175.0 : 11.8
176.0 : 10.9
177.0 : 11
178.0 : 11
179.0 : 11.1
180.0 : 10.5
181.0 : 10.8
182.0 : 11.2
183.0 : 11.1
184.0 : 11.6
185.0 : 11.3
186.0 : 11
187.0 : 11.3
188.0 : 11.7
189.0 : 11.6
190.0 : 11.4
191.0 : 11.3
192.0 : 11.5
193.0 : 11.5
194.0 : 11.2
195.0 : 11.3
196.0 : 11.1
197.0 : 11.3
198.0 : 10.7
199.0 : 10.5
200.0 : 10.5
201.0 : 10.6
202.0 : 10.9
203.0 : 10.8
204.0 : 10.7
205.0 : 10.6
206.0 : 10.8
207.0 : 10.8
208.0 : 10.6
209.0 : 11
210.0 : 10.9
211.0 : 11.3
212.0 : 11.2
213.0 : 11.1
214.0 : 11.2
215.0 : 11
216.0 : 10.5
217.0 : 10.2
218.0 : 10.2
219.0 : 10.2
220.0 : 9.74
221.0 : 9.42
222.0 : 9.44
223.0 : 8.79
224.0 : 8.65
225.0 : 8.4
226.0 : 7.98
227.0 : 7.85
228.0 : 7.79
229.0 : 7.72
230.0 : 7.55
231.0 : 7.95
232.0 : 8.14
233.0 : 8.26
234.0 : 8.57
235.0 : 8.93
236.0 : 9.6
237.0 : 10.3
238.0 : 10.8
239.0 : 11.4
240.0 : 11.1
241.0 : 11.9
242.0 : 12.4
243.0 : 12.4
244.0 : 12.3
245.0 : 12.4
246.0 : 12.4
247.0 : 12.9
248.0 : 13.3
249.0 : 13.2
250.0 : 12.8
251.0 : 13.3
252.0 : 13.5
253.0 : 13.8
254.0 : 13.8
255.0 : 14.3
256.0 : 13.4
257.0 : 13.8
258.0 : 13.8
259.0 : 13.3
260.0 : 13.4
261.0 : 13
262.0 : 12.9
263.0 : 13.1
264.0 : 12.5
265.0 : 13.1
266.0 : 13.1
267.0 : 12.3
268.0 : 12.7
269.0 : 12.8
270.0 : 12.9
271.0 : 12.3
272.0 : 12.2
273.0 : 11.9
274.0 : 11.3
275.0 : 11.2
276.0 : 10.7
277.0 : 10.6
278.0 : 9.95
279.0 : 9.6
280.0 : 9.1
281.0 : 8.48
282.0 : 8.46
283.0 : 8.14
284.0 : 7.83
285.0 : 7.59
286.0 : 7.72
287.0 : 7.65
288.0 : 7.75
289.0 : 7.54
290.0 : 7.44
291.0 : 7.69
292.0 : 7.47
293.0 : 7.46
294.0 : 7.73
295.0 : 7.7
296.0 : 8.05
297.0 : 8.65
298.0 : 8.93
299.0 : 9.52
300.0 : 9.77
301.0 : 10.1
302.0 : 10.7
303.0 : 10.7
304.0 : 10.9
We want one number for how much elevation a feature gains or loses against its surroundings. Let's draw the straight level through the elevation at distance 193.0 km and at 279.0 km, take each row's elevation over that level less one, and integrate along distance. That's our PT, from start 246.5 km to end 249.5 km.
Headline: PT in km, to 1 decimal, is 0.8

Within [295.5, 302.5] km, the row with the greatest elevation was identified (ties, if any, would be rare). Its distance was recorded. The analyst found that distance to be 302.0 km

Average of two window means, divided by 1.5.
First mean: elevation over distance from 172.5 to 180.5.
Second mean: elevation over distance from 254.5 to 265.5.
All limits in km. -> 8.2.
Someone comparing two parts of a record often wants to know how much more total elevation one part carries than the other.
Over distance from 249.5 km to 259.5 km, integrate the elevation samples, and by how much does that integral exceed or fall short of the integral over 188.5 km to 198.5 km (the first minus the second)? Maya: 23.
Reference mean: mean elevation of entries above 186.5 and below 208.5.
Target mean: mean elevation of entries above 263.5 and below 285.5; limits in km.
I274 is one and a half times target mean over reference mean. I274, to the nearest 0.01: 1.48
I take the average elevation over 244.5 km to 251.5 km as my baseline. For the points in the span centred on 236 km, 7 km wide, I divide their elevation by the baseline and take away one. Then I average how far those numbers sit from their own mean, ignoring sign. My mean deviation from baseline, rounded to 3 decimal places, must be 0.076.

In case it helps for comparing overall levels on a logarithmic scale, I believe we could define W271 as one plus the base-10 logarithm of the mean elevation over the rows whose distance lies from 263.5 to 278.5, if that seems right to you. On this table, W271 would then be 2.078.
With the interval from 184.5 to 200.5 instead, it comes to 2.049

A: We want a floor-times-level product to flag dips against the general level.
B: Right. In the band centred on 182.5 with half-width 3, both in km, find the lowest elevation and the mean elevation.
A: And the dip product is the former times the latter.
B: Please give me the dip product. 116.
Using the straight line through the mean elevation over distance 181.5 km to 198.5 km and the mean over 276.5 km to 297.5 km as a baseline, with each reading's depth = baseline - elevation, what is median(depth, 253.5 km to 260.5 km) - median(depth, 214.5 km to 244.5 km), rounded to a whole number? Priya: -5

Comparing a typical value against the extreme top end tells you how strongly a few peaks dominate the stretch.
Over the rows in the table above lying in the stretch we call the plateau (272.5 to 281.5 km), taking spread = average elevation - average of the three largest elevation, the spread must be -1.15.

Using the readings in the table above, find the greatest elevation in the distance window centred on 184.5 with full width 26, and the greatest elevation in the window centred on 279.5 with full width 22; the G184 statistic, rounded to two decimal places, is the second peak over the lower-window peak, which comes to 1.04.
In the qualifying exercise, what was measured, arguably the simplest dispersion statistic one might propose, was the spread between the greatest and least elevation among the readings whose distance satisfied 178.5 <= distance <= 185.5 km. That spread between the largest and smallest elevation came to 1.1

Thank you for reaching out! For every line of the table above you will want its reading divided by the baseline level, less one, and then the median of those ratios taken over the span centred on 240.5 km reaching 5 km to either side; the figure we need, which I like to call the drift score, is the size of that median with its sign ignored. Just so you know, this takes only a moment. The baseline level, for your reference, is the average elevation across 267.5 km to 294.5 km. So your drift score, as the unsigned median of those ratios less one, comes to 0.23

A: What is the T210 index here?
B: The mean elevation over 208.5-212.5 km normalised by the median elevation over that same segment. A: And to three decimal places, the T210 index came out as 1.000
